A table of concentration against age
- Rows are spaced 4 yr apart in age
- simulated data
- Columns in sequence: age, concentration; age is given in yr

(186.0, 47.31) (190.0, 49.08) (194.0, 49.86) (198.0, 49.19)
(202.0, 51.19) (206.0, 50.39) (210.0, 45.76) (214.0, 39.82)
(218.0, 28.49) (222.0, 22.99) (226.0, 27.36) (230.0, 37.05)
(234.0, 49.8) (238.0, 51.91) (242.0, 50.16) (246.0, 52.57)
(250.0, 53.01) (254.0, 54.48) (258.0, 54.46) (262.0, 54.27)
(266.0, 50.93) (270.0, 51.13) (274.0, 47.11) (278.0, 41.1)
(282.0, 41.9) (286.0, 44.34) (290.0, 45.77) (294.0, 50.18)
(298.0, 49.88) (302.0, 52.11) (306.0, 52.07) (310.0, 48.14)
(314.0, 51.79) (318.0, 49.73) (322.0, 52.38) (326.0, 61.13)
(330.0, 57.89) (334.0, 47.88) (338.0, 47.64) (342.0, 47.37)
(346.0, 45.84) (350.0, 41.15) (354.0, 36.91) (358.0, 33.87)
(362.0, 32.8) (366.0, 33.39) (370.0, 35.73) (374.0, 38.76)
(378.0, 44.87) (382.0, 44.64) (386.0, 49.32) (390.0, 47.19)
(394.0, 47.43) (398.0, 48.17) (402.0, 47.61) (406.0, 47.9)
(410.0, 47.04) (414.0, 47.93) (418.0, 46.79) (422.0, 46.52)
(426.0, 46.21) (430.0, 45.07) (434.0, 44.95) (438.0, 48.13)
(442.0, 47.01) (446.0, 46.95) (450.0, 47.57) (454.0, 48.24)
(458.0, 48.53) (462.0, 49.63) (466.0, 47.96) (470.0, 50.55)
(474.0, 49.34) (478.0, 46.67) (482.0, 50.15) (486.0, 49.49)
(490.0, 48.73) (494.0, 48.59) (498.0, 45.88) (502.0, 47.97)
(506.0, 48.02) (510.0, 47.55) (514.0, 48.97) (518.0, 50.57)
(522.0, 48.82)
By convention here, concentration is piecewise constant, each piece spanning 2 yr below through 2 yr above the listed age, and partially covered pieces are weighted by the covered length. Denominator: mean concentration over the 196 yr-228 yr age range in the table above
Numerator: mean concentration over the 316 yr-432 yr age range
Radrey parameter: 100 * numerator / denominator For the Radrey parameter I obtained 115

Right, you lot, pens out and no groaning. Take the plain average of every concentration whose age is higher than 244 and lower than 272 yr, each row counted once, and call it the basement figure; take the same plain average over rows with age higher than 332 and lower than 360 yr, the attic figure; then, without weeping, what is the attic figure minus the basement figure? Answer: -10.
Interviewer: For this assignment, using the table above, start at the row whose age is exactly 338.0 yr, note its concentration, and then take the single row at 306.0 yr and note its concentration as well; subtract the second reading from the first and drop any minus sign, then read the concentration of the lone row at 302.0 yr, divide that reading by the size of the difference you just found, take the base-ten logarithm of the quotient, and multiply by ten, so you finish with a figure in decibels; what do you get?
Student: 11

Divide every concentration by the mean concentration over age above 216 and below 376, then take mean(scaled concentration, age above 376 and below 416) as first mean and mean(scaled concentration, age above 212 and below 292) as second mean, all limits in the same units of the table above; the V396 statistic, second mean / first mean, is 0.95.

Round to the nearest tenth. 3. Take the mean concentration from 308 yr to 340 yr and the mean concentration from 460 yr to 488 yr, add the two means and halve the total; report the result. 50.6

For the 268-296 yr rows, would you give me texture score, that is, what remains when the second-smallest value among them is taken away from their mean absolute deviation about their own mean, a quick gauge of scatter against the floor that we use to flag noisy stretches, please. -39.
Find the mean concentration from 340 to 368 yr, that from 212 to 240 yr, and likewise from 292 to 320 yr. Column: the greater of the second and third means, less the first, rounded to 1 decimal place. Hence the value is 11.8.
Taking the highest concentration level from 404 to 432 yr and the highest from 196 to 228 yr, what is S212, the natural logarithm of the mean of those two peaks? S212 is 3.90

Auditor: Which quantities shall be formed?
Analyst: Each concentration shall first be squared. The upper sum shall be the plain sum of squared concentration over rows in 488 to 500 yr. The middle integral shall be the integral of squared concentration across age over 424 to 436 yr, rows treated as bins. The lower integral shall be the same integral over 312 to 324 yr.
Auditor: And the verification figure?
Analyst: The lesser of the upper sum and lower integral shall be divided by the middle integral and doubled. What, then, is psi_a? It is 0.55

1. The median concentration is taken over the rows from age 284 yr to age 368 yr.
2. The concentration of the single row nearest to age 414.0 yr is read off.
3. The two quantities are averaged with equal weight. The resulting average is 47.9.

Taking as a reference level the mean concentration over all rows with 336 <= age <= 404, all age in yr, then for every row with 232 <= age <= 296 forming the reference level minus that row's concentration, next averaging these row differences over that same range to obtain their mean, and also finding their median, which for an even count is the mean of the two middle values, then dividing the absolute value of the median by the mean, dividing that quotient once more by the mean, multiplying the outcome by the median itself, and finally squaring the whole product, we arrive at 1.7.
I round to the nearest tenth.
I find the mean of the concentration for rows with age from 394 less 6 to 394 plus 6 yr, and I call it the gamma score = 47.6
